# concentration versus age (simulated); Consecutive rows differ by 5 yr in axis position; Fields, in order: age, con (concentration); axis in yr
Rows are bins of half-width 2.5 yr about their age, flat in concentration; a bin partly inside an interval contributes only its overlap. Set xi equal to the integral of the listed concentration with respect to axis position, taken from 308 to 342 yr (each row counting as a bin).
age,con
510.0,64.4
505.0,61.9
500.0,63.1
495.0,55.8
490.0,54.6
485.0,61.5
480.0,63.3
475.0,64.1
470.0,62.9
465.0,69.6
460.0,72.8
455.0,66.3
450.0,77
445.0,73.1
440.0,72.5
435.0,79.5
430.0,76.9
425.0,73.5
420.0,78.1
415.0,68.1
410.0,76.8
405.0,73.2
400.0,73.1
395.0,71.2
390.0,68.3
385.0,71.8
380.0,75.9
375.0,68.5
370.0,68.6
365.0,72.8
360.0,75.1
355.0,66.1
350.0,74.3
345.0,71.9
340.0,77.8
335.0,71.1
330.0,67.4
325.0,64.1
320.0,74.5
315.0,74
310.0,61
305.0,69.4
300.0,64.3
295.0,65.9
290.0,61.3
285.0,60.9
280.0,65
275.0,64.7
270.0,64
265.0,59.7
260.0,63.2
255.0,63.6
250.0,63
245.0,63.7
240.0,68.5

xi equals 2380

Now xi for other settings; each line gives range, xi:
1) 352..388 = 2565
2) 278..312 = 2176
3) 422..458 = 2669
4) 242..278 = 2276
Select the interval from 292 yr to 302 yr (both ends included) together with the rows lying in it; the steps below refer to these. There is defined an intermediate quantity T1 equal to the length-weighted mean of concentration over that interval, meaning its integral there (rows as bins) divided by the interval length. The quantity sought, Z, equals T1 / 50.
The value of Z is 1.30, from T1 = 65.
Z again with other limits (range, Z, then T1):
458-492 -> 1.28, 64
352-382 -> 1.42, 71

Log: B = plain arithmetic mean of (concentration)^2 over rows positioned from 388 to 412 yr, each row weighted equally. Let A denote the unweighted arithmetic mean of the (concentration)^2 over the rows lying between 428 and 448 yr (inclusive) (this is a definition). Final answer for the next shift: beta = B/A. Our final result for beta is 0.92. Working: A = 5708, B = 5267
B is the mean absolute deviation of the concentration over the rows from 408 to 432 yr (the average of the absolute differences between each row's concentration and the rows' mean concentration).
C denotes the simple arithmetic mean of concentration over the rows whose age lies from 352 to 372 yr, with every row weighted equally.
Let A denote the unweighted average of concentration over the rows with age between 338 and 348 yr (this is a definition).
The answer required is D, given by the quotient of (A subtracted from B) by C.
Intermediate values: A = 75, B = 3.1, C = 71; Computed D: -1.02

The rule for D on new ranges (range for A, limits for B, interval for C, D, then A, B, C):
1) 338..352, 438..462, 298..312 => -1.11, 75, 2.4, 65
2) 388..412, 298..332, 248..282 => -1.08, 73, 4.1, 63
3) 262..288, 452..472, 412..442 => -0.80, 63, 3.3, 75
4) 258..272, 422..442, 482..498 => -1.04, 62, 2.6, 57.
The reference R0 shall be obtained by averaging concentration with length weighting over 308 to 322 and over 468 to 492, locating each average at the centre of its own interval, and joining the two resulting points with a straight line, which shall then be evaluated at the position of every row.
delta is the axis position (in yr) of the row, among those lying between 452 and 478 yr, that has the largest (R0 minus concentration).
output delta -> 470.0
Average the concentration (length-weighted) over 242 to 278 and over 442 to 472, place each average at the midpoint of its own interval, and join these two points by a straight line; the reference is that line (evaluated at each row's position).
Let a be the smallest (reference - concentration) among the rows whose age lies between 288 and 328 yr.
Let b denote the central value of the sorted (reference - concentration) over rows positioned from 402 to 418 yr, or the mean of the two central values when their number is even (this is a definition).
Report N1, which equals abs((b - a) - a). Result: 13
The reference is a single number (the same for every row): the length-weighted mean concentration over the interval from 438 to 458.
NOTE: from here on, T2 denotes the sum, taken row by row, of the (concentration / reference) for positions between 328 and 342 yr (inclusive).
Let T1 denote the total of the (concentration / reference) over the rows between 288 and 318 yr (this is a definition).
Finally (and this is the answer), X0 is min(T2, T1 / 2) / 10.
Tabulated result 0.27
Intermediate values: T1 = 5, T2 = 3.0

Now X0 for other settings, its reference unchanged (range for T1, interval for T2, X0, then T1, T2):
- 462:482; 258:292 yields 0.18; 4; 6.1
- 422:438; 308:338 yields 0.16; 3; 5.7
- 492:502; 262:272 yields 0.08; 2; 1.7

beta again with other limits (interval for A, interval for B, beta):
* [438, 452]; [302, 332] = 0.85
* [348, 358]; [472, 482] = 0.82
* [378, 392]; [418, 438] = 1.14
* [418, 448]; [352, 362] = 0.87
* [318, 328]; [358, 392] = 1.06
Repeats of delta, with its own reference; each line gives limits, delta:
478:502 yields 490.0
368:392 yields 370.0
